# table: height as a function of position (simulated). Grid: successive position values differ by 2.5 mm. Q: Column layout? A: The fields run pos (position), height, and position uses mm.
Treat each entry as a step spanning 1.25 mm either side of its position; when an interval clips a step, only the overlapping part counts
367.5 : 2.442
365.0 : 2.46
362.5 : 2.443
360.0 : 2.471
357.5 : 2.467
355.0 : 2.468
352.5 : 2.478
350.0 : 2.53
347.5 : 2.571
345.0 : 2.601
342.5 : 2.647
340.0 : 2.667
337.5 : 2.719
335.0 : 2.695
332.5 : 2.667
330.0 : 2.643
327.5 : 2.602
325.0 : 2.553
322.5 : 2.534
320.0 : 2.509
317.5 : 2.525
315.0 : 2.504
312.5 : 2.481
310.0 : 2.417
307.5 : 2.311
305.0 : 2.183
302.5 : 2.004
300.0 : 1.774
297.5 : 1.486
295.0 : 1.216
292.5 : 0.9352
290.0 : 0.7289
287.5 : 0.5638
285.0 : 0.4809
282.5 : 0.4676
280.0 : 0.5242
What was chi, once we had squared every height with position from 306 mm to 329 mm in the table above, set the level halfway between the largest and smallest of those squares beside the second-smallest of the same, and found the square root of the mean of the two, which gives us 2.44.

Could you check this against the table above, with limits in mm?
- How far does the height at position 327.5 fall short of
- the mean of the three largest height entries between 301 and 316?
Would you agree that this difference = -0.13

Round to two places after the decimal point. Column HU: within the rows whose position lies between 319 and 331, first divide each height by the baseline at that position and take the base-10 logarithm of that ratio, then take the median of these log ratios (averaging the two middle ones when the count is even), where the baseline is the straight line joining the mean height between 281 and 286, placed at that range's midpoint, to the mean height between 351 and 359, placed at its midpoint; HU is 0.19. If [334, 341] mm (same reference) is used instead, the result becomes 0.14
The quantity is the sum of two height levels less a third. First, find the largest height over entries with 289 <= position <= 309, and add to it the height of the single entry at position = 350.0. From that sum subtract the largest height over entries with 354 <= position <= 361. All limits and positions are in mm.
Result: 2.4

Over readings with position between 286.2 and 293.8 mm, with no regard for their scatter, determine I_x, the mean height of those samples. 0.74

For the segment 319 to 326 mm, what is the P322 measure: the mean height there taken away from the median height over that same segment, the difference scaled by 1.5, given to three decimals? 0.003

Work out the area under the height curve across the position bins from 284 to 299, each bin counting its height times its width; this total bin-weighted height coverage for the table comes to 14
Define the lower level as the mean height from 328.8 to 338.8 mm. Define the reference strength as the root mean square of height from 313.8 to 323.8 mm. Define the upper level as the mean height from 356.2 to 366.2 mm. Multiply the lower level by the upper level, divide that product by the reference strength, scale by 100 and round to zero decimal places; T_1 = 262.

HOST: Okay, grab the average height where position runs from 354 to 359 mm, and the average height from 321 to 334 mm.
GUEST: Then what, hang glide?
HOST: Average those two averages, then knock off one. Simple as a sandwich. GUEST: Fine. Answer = 1.53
